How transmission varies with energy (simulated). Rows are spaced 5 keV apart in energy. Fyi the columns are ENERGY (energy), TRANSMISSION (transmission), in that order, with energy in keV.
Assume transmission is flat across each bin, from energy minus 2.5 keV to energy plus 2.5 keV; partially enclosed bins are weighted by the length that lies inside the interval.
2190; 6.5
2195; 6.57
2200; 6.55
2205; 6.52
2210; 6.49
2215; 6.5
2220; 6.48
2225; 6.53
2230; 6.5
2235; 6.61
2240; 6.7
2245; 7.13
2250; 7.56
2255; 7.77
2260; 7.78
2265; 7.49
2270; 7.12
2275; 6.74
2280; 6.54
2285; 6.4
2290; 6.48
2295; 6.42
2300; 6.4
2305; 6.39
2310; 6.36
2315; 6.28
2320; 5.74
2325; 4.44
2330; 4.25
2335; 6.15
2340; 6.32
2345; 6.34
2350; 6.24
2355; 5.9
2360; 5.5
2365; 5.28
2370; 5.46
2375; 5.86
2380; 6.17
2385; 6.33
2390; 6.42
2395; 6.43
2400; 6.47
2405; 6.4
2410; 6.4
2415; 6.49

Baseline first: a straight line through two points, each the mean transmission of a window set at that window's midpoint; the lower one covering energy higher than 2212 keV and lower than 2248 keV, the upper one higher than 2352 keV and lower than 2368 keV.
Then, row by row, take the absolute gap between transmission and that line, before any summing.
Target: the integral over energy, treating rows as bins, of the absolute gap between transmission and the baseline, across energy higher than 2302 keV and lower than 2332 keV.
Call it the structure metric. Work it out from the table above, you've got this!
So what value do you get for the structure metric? 21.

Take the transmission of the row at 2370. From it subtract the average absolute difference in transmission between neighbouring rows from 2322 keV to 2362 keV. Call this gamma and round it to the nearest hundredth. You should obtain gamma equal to 5.01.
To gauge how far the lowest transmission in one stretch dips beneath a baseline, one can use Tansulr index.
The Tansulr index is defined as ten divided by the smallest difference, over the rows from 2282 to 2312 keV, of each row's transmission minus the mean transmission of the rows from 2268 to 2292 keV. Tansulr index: -34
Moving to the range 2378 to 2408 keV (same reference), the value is -21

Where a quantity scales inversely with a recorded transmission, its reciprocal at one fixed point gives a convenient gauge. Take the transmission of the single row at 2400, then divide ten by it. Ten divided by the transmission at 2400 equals 1.55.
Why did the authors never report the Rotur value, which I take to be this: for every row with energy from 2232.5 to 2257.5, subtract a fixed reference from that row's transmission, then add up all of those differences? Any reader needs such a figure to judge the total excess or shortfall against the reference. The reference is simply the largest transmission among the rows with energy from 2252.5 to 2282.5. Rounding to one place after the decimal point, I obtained -3.1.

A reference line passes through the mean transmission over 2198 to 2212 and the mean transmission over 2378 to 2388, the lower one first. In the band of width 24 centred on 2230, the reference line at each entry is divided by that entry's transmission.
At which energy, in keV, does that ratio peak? 2220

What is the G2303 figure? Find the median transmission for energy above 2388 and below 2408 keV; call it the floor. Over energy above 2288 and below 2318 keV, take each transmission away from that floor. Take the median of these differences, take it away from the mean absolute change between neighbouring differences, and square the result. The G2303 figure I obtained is 0.00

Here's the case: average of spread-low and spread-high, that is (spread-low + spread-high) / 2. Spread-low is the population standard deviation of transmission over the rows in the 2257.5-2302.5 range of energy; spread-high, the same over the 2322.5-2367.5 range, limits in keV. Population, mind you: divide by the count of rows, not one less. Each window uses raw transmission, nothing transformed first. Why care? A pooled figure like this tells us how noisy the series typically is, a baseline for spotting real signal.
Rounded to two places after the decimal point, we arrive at 0.62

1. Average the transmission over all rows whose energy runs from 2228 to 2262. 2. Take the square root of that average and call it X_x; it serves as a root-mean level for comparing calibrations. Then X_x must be 2.67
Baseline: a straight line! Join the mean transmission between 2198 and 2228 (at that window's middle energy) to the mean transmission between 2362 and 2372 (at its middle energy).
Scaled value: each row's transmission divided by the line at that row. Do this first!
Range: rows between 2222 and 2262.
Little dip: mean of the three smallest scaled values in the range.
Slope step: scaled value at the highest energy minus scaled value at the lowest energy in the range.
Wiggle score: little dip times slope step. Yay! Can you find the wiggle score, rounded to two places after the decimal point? 0.25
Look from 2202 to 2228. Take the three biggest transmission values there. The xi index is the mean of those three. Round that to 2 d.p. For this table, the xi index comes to 6.52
